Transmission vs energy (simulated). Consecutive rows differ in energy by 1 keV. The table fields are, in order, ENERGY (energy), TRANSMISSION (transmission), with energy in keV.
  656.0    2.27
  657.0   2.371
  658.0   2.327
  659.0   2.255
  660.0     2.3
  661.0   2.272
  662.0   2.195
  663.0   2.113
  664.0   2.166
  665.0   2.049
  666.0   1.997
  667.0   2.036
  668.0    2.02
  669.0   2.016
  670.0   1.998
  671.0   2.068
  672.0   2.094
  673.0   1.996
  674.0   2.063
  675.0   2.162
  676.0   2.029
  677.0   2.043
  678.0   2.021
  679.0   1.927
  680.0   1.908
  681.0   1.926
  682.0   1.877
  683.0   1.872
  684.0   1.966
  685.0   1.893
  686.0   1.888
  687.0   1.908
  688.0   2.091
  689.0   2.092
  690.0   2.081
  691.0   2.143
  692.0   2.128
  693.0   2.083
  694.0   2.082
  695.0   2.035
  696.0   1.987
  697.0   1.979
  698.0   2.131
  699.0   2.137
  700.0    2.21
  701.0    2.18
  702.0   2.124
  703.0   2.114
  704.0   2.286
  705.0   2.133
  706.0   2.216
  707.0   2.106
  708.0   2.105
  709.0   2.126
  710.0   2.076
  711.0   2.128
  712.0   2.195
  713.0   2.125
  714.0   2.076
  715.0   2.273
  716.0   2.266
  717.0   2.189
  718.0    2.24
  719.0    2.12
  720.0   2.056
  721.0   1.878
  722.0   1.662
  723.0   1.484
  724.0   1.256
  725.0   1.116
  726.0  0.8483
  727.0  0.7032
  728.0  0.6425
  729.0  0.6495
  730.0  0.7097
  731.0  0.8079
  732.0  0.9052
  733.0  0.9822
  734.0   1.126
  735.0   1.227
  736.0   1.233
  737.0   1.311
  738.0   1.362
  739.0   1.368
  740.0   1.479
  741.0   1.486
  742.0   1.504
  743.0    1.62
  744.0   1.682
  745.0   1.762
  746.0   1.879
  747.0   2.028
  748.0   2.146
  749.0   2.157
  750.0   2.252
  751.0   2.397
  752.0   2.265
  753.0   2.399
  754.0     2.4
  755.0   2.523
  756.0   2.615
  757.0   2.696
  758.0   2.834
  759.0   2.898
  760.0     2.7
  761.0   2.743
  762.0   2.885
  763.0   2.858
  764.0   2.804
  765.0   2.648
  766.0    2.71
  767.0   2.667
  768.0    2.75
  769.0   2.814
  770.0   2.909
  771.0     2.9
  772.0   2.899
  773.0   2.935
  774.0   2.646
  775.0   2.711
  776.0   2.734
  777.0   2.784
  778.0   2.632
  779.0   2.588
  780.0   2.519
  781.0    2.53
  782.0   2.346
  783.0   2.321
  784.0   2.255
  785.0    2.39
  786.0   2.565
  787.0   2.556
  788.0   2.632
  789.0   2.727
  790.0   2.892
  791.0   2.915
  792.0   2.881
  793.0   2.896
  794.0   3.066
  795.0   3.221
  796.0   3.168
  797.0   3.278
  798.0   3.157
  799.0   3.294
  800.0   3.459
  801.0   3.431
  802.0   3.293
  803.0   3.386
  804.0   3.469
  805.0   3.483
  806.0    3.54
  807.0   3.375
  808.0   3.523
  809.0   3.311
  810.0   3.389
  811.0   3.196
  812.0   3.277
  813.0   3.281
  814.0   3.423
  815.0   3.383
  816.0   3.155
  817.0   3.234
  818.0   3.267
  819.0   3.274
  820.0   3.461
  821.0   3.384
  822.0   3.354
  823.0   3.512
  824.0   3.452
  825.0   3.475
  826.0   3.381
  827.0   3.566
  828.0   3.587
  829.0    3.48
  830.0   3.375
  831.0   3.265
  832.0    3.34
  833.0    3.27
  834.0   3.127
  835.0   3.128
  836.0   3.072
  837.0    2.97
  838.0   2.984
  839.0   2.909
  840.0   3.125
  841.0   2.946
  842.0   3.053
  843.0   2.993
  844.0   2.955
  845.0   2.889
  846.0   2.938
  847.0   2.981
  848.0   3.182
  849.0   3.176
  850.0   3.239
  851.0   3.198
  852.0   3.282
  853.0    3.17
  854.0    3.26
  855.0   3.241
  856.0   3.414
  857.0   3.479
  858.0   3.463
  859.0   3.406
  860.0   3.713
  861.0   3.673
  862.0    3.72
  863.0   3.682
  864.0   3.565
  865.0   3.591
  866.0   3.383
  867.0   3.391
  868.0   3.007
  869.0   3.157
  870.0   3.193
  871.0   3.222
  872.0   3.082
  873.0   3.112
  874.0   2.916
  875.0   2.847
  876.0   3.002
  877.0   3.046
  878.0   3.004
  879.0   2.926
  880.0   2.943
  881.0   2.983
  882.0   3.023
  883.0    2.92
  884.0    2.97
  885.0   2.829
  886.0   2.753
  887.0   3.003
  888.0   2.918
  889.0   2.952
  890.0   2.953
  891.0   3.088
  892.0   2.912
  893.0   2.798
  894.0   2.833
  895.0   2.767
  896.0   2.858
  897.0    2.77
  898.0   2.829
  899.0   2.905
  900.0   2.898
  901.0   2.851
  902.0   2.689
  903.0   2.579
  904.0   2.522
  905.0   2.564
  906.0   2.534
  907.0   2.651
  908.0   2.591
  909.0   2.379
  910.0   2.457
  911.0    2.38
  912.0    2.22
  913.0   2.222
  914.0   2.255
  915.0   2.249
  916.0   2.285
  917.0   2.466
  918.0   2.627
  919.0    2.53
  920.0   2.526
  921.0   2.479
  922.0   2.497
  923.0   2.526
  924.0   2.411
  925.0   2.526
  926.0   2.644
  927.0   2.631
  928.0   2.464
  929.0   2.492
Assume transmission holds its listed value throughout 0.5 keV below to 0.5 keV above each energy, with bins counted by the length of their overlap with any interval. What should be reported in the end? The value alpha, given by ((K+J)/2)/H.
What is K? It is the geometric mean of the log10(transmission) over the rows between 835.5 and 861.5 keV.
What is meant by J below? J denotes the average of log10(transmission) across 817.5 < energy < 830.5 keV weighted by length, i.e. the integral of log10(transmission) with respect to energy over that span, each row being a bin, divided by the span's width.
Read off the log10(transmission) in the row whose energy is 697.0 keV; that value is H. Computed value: 1.75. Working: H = 0.30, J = 0.53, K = 0.50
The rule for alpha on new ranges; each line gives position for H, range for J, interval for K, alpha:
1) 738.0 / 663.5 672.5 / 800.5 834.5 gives 3.13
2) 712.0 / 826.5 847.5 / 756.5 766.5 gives 1.38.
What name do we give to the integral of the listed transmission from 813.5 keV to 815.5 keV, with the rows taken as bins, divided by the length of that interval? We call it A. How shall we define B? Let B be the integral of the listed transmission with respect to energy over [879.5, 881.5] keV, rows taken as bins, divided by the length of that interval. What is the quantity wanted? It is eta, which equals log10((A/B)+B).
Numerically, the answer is 0.614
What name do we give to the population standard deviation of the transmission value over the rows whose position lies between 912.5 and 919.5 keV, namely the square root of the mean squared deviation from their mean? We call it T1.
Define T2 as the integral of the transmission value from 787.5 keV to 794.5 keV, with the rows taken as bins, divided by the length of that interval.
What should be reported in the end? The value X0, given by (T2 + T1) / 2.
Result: 1.50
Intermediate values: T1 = 0.150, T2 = 2.9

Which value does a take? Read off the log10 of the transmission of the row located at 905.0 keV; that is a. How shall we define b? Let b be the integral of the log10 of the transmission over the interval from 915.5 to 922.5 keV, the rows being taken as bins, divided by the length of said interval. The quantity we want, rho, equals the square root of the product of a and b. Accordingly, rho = 0.402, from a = 0.41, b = 0.40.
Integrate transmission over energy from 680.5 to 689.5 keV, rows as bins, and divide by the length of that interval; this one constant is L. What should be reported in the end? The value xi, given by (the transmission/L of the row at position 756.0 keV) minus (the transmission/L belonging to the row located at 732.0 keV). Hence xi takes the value 0.9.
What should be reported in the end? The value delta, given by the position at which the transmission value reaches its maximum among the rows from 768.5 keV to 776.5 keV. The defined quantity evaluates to 773.0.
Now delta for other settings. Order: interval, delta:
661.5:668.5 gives 662.0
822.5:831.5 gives 828.0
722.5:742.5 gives 742.0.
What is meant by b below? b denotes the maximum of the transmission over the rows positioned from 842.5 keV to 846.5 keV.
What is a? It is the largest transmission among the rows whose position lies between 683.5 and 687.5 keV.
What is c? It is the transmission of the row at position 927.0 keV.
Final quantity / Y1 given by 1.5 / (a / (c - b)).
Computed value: -0.28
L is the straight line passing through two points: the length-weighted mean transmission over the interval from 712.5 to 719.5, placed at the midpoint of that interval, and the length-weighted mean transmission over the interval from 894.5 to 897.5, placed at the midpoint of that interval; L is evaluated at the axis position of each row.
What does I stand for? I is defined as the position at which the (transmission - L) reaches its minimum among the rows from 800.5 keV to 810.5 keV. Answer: 809.0 keV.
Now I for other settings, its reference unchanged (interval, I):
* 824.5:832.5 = 831.0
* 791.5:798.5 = 792.0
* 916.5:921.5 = 921.0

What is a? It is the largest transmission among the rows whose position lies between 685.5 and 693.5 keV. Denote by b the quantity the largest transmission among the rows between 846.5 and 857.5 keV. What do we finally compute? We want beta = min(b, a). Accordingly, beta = 2.14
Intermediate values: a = 2.143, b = 3.479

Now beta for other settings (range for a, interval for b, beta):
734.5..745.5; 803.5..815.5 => 1.76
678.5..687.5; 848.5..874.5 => 1.97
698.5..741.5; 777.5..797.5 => 2.29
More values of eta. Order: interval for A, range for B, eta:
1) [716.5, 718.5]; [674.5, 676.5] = 0.499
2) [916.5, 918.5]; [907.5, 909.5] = 0.545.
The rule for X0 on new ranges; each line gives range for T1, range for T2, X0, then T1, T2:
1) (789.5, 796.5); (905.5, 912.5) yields 1.30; 0.134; 2.5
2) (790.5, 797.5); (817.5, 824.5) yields 1.77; 0.154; 3.4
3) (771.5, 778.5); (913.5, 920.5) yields 1.26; 0.109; 2.4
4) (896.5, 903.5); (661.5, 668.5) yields 1.10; 0.110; 2.1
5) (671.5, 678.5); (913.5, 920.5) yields 1.24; 0.051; 2.4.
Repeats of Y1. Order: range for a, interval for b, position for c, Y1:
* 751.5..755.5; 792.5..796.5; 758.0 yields -0.23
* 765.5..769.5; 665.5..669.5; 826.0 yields 0.72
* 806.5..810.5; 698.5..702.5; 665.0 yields -0.07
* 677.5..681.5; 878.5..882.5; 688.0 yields -0.69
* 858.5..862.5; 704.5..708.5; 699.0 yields -0.03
